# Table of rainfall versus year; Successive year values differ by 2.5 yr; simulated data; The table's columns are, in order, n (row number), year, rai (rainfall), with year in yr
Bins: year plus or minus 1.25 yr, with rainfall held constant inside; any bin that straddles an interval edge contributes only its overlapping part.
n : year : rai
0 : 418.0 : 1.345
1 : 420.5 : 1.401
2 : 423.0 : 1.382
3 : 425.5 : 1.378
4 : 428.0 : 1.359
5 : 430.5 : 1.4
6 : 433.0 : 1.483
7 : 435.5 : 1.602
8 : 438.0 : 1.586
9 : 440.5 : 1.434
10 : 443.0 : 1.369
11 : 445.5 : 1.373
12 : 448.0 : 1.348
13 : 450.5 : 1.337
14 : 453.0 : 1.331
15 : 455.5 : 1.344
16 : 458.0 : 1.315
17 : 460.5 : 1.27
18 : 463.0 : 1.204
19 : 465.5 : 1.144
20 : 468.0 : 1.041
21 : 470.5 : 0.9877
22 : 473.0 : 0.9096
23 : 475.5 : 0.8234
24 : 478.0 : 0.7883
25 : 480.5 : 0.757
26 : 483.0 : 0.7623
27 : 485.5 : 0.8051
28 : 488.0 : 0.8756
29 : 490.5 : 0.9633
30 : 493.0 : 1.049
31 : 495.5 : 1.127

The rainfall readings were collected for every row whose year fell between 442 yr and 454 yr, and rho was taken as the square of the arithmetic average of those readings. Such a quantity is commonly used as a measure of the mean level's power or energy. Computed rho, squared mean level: 1.8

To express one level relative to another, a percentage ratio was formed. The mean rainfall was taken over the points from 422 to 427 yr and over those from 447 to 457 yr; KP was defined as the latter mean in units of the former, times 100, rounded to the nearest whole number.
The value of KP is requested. 97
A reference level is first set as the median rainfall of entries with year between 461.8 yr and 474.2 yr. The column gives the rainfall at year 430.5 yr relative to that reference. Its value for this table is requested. 0.4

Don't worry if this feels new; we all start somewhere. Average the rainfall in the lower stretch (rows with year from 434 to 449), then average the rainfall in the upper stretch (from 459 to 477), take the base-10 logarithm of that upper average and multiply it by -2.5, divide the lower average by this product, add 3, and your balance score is -22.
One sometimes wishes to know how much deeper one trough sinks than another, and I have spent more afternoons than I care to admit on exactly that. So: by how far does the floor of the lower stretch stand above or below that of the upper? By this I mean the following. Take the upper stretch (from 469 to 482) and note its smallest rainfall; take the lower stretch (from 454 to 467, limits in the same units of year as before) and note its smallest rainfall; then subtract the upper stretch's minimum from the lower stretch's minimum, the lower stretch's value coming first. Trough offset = 0.39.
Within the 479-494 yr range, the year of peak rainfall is 493.0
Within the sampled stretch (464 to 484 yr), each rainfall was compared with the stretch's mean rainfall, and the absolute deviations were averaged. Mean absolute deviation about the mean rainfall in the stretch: 0.119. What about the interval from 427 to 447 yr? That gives 0.080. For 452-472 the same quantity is 0.110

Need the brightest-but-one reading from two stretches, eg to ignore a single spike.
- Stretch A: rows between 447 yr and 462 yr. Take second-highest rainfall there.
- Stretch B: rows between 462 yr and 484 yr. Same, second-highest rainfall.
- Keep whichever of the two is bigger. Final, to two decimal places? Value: 1.34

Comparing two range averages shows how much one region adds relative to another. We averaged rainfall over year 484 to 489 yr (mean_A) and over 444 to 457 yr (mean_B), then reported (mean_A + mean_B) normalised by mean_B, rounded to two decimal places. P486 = 1.62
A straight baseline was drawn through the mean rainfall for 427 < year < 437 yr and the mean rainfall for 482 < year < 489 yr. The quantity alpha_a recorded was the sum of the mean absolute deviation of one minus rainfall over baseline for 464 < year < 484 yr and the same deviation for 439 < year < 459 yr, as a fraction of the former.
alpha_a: 1.5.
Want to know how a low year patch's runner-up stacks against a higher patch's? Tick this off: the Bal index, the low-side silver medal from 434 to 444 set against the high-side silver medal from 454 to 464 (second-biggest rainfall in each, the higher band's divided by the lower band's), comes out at 0.83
